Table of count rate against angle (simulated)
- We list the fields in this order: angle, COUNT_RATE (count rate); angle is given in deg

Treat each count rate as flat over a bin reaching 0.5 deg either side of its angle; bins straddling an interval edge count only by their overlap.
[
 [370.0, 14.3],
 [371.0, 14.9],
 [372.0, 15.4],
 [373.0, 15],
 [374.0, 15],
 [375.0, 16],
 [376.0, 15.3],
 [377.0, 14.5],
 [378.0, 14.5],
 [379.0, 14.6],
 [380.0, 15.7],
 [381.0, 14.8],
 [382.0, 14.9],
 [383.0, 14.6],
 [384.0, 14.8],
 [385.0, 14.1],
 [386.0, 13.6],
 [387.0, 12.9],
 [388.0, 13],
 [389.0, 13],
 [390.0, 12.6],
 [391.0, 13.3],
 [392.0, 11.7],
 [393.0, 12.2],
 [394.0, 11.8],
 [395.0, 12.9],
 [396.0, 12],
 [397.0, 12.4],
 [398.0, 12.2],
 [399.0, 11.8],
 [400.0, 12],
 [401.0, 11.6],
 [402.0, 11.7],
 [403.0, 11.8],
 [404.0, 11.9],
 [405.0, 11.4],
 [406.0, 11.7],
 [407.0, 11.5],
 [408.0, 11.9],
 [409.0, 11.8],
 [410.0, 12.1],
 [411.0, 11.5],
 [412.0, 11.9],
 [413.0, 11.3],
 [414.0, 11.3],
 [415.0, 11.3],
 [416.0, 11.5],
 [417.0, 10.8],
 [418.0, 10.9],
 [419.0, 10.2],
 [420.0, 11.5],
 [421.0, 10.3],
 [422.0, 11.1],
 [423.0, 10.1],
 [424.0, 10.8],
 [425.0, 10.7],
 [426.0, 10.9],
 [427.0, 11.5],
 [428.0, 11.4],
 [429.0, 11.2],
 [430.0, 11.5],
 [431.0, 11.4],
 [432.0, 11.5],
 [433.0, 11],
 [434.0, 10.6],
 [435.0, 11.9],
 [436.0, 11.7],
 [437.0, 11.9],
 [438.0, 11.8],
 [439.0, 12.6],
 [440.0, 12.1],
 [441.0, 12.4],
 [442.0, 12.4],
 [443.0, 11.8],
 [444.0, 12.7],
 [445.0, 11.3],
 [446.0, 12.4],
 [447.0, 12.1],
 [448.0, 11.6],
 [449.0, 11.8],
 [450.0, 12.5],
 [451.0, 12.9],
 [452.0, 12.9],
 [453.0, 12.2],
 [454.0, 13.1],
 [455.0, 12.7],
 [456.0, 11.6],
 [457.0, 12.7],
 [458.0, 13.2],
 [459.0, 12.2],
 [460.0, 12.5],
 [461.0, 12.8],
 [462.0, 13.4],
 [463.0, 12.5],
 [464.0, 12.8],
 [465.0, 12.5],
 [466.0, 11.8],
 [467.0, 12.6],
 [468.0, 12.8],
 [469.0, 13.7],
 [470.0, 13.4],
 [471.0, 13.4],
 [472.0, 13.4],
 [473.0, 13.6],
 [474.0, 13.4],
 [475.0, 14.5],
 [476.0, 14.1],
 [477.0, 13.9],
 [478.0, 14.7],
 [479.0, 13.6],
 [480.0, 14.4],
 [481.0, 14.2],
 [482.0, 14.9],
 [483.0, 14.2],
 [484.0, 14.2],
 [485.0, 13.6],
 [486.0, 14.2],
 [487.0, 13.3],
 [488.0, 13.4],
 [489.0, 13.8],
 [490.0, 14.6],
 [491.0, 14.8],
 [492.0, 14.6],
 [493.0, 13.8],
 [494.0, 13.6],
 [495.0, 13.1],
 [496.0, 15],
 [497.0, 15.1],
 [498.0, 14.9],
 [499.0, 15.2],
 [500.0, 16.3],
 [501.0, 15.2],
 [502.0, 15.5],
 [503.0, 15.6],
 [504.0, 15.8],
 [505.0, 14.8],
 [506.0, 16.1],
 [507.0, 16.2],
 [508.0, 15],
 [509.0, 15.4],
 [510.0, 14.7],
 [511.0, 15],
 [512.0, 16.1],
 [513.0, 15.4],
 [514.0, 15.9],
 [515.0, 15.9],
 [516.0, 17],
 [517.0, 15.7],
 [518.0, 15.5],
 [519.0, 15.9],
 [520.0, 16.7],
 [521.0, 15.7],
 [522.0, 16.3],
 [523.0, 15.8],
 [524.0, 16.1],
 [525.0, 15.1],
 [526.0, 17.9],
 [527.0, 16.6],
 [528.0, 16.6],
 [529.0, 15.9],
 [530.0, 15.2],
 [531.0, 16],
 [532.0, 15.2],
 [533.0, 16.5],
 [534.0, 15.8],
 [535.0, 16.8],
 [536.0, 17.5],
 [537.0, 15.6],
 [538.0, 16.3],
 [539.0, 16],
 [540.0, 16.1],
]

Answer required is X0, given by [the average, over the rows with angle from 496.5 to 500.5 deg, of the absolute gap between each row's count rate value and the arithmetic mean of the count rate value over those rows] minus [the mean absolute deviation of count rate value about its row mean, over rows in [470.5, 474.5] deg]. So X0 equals 0.39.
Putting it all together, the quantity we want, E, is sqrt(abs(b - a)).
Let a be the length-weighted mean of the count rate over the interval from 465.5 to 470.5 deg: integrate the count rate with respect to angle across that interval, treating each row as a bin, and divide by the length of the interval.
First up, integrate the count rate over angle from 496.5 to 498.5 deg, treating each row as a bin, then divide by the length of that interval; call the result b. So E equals 1.5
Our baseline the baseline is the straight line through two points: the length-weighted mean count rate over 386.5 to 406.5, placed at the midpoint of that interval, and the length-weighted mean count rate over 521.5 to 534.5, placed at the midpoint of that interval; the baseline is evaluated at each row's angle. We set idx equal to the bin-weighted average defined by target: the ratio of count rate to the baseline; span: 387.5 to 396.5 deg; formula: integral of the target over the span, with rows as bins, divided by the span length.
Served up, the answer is 1.04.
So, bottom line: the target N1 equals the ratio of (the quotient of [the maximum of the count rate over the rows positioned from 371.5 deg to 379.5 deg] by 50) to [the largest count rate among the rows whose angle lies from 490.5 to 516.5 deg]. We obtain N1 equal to 0.0188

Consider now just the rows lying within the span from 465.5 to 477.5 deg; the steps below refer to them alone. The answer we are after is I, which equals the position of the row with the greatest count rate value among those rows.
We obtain 475.0 deg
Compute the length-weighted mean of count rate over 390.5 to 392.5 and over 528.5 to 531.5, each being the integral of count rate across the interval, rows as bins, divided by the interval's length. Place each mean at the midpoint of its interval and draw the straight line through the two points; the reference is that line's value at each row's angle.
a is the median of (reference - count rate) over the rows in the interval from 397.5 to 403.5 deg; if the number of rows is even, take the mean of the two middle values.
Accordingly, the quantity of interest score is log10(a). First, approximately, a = 0.92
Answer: 0.0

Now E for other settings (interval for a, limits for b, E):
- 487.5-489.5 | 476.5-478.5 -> 0.8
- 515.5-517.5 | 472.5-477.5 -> 1.6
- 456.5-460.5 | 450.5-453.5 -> 0.1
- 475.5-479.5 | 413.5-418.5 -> 1.7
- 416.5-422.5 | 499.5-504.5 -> 2.2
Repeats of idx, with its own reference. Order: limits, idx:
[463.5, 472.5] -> 0.90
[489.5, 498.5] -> 0.95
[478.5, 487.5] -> 0.95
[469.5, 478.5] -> 0.95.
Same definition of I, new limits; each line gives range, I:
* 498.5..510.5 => 500.0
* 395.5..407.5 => 397.0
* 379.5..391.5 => 380.0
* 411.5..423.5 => 412.0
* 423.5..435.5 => 435.0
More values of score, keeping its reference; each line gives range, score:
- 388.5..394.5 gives -1.0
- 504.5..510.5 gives -2.5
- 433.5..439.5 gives 0.2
